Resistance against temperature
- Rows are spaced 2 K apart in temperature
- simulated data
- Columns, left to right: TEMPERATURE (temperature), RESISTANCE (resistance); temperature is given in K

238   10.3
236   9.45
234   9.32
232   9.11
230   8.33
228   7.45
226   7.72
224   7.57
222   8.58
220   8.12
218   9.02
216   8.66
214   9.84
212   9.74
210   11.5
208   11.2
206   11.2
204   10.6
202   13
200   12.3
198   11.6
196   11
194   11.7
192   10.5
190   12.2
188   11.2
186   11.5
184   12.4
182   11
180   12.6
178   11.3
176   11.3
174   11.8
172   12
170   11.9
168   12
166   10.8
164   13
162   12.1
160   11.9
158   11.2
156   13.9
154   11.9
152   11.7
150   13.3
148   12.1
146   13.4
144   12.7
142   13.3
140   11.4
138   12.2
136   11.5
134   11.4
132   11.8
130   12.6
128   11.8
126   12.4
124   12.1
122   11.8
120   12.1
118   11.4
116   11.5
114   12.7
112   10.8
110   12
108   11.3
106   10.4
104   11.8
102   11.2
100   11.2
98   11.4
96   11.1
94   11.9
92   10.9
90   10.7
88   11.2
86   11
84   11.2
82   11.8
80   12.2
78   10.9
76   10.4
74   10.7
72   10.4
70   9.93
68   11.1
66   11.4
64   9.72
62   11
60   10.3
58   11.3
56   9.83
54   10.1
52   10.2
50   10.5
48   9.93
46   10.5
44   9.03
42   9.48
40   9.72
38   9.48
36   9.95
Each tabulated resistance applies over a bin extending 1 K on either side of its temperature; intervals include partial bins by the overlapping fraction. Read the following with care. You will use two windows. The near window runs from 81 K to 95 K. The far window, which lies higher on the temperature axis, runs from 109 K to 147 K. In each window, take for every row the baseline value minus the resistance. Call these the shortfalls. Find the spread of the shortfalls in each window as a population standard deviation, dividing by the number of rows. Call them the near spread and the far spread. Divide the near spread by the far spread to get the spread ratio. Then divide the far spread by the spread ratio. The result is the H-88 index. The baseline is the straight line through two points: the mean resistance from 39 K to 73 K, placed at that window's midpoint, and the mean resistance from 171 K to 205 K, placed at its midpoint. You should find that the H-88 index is 0.90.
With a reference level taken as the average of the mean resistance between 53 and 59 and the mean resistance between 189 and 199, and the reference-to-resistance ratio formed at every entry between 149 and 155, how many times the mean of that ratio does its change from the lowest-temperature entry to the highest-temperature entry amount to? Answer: 0.11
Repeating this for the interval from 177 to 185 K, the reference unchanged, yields -0.09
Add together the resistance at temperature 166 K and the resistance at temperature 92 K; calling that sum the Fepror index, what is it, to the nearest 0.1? 21.7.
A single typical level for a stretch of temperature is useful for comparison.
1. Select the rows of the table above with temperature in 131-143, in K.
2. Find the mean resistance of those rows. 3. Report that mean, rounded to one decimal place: 11.9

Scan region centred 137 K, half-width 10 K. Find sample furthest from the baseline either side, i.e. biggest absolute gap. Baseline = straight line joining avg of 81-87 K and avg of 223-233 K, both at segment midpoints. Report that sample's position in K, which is 146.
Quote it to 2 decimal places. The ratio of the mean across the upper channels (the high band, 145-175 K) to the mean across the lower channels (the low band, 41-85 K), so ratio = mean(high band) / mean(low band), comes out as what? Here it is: 1.16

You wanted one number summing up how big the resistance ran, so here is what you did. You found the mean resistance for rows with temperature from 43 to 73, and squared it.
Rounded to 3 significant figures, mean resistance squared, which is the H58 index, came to 107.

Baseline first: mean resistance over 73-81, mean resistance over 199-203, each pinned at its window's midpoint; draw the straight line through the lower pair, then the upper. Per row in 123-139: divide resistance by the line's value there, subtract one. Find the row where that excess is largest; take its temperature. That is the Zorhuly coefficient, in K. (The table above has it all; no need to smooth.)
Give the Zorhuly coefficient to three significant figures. 130 K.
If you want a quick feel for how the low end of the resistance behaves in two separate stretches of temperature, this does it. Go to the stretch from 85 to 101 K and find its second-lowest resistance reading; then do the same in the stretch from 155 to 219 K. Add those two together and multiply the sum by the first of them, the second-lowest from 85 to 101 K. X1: 217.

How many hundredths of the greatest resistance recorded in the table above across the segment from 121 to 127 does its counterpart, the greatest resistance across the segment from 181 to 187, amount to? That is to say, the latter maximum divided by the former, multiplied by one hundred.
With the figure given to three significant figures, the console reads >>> 100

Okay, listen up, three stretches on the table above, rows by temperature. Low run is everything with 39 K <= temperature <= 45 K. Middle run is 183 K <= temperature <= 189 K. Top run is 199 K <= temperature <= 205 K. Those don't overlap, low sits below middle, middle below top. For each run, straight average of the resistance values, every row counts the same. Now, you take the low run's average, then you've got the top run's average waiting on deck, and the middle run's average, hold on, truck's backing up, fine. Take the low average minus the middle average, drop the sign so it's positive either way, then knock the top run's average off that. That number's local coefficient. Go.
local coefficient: -9.7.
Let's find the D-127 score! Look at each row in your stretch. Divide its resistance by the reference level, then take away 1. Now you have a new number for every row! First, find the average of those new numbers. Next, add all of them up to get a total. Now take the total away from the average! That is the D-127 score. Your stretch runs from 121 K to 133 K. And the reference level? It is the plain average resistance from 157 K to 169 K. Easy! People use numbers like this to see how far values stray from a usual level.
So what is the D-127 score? -0.11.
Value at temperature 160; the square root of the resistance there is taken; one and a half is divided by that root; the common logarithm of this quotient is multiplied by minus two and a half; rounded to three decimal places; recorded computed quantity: 0.904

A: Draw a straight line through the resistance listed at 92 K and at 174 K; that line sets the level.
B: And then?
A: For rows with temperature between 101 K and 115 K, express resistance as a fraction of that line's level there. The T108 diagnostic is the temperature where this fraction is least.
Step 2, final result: 106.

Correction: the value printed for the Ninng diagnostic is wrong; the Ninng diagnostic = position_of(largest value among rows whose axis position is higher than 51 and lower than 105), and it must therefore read 80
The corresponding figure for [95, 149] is 146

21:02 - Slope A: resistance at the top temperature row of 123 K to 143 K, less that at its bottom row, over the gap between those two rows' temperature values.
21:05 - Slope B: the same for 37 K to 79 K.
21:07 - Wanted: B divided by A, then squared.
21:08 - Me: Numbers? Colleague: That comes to 0.28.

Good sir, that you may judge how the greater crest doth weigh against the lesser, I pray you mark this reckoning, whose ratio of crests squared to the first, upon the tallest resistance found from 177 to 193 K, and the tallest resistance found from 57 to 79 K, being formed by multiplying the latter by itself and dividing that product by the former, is 10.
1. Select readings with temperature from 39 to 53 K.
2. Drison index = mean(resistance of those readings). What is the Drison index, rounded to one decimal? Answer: 9.9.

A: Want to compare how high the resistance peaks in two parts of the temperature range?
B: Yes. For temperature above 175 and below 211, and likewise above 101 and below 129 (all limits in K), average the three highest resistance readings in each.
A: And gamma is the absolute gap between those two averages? 0.27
